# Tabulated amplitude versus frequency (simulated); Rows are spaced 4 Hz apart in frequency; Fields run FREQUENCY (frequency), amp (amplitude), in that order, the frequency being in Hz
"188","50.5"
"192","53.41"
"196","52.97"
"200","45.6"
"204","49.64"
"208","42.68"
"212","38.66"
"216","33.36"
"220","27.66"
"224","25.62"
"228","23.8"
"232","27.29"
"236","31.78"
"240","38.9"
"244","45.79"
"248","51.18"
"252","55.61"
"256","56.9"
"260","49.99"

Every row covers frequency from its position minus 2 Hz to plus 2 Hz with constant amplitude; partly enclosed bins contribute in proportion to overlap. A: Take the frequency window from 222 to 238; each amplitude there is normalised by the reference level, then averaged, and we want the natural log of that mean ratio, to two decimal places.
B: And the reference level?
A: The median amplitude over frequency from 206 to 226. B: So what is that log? -0.21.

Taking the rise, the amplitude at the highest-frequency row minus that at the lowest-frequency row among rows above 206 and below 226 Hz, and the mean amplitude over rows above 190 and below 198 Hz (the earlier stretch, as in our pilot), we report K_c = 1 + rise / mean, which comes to 0.68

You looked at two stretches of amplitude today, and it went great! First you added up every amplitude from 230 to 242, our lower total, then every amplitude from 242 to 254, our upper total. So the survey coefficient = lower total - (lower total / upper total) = 97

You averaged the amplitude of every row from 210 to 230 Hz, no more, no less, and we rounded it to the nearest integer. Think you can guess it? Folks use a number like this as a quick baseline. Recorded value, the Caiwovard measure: 30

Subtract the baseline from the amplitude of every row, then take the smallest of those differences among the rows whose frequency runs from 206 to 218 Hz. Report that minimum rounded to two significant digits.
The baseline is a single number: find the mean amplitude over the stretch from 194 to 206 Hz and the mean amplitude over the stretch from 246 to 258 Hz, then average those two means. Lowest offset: -19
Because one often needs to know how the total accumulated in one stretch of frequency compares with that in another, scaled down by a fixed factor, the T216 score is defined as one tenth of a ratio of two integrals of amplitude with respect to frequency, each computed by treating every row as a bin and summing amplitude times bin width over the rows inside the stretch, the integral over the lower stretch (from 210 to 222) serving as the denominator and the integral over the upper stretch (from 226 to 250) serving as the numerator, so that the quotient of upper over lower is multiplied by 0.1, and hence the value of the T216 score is 0.22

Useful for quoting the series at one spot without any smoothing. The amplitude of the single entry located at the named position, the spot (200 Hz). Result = 45.6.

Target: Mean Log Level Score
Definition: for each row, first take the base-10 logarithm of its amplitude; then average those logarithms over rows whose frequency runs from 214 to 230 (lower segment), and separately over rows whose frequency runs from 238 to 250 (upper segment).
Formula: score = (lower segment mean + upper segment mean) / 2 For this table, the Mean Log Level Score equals 1.55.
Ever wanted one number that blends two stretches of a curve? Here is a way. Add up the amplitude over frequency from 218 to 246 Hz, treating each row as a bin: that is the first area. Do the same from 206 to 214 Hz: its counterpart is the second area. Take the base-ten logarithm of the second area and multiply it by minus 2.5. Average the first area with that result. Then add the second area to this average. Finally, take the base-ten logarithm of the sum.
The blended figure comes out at 2.9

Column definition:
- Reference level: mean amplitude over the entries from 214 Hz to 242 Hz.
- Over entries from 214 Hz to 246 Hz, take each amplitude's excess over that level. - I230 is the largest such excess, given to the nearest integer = 16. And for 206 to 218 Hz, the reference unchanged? 13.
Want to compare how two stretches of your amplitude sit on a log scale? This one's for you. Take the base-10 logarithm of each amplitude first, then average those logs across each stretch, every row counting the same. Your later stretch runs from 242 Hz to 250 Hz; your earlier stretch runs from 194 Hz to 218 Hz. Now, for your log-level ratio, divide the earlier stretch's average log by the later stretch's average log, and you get 0.97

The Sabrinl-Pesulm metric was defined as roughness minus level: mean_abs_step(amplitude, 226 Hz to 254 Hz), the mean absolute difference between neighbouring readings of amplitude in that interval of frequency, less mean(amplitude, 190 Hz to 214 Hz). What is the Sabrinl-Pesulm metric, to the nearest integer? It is -42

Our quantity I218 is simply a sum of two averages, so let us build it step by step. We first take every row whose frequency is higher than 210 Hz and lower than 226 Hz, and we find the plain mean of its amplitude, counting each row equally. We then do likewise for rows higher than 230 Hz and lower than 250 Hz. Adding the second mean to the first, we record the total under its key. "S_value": 70.3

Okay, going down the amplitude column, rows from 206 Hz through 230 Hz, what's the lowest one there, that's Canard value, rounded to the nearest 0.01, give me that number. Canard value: 23.80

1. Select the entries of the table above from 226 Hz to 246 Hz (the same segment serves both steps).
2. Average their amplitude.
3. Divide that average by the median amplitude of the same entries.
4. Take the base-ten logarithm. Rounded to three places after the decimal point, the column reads 0.023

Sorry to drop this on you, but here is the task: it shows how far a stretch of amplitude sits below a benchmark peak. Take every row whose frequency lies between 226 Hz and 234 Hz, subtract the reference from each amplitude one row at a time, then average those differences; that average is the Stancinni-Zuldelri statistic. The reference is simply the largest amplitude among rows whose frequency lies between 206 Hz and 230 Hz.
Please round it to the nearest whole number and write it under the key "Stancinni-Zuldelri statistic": -17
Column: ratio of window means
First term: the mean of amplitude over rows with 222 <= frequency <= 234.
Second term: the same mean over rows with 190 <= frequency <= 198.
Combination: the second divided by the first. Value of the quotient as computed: 2.1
